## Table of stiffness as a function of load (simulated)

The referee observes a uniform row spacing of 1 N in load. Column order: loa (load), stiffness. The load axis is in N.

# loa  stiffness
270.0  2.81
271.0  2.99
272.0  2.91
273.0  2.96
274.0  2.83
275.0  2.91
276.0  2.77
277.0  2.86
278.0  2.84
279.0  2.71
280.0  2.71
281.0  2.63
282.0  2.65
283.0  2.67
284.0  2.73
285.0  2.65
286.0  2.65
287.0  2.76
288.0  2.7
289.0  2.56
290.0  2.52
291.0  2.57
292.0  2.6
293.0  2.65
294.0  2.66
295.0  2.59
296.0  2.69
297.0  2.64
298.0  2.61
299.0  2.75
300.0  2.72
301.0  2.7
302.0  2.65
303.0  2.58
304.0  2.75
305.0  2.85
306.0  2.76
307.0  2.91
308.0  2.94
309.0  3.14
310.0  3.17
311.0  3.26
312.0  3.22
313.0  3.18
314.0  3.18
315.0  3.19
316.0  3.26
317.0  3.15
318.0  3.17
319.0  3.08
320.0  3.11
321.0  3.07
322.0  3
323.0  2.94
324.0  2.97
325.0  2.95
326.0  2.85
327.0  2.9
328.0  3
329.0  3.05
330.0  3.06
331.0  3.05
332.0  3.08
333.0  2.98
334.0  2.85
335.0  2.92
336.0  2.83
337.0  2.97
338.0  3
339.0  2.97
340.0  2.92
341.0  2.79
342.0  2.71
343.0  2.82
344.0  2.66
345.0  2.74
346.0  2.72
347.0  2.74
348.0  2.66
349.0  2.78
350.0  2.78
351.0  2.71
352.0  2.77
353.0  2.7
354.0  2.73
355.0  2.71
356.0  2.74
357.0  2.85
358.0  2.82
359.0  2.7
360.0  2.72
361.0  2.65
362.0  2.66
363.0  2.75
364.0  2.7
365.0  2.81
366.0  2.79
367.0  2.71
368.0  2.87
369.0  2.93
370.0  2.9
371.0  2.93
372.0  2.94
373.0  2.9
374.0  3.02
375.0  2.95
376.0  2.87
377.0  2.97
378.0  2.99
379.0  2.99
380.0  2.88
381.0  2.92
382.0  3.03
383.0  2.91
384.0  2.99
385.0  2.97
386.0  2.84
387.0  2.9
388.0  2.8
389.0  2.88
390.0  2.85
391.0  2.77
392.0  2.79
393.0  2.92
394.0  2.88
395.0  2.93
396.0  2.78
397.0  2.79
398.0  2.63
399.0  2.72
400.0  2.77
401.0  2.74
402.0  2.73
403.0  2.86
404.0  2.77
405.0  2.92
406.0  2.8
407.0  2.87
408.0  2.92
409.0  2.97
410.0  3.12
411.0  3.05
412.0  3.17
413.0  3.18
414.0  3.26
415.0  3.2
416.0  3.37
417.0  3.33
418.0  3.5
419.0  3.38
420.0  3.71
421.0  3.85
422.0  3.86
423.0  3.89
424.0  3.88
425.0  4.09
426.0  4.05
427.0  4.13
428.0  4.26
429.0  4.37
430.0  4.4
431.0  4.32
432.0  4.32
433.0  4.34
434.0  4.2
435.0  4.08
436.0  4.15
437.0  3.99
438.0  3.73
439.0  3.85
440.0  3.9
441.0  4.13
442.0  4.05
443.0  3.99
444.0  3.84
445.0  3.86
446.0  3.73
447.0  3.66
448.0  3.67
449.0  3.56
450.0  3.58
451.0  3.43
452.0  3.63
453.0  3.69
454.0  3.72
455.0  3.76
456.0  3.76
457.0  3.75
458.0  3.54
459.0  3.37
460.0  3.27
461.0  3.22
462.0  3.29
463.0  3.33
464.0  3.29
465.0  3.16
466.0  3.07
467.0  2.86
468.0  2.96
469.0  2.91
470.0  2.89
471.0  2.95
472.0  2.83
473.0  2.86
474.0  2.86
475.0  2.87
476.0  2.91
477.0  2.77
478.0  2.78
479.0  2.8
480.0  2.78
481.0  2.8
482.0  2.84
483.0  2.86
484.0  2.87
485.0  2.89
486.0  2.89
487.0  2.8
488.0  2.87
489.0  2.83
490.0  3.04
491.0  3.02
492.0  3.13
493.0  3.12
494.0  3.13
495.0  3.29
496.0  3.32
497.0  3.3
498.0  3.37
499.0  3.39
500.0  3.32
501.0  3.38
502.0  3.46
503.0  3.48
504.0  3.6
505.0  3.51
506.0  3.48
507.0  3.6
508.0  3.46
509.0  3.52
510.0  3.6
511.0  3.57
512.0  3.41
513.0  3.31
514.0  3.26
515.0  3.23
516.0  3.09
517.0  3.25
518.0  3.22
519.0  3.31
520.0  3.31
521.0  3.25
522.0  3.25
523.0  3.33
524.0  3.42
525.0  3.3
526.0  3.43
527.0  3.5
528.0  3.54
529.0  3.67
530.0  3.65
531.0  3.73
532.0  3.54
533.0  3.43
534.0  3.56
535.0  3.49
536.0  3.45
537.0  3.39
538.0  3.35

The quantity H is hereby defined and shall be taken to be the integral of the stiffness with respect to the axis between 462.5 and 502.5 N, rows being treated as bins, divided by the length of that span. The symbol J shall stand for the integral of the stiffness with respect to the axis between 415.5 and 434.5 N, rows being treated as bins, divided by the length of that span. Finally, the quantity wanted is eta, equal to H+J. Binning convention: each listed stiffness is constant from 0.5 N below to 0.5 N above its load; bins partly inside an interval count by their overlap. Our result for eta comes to 6.98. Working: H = 3.02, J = 4.0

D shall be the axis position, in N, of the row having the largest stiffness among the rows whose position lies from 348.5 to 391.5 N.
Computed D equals 382.0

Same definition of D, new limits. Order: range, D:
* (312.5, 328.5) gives 316.0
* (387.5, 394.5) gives 393.0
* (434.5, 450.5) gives 436.0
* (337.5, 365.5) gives 338.0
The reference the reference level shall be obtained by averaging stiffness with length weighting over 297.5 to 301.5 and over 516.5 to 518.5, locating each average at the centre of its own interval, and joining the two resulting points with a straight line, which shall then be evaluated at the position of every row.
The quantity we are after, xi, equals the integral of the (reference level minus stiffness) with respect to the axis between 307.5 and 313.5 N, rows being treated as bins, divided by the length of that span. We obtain -0.43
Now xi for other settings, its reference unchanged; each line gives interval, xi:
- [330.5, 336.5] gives -0.17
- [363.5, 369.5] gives 0.06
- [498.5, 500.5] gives -0.16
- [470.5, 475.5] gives 0.25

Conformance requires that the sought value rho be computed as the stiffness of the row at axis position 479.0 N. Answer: 2.8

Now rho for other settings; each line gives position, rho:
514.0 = 3.26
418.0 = 3.5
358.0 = 2.82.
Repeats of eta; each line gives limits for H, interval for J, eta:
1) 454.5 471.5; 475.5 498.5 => 6.23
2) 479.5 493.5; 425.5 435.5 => 7.16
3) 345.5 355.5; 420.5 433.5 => 6.87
